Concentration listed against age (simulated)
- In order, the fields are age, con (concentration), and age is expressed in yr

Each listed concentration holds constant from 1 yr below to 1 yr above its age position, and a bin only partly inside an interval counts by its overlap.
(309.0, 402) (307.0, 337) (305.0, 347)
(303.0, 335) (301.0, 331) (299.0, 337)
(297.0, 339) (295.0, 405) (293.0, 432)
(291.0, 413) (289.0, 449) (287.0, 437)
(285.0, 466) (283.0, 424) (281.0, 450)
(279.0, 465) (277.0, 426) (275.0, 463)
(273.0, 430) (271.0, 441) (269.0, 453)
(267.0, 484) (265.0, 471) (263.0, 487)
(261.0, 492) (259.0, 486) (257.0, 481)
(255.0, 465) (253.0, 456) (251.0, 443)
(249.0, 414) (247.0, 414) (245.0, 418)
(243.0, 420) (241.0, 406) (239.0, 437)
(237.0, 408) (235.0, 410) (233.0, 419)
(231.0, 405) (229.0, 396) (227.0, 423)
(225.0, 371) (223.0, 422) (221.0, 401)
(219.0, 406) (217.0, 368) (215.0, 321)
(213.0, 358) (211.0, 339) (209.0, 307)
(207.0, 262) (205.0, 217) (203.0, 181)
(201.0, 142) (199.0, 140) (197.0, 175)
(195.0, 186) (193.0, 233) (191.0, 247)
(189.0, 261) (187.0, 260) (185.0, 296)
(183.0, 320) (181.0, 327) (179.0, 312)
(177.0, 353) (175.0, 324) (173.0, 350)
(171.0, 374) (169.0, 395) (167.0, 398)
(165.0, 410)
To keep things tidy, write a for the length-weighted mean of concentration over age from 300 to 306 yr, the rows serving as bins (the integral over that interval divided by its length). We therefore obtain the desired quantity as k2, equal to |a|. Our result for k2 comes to 338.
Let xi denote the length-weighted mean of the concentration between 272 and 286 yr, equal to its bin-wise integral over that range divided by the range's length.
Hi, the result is 446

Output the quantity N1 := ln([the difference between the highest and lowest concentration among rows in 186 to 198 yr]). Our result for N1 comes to 4.45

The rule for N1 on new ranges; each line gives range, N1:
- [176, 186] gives 4.04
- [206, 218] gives 4.66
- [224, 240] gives 4.19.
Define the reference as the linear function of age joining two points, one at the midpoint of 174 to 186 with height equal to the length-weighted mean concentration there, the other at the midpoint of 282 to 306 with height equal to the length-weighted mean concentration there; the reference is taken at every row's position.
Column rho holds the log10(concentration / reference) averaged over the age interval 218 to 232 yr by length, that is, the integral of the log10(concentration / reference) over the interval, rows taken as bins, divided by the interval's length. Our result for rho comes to 0.06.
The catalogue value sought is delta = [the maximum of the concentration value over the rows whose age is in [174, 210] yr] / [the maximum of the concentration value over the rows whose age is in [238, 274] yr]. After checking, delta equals 0.7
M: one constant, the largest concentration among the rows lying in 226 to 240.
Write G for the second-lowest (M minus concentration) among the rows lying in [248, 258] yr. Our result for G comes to -28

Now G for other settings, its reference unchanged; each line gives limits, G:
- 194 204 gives 256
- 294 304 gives 98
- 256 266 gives -50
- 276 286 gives -28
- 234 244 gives 17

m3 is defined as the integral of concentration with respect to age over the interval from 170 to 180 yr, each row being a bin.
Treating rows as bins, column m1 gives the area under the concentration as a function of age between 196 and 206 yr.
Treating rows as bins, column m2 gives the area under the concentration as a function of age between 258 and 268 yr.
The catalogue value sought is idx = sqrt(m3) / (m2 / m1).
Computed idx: 21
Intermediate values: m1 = 1710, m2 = 4840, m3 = 3426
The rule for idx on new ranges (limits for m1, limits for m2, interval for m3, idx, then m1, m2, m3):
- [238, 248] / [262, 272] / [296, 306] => 52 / 4190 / 4672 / 3378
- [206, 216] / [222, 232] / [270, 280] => 52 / 3174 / 4034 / 4450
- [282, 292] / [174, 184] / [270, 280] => 89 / 4378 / 3272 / 4450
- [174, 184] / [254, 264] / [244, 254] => 44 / 3272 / 4822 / 4290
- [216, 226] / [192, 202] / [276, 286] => 150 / 3936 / 1752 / 4462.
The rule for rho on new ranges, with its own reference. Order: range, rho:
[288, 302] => -0.01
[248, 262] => 0.10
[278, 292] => 0.06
